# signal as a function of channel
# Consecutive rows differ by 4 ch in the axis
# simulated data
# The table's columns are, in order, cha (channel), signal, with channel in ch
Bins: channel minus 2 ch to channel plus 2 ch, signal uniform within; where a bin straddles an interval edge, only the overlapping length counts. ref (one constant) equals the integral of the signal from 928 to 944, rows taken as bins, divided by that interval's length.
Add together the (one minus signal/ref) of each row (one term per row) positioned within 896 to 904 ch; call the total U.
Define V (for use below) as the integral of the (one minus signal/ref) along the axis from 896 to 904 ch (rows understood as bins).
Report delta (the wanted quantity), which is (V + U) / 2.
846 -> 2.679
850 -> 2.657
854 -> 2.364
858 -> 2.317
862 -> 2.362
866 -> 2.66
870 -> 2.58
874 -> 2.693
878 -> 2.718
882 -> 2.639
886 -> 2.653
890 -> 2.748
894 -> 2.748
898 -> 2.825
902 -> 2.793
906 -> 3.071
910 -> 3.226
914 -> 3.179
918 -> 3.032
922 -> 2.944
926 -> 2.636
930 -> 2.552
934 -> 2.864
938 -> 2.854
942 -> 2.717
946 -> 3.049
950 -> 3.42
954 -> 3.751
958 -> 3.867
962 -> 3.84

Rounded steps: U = -0.05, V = -0.18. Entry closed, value -0.1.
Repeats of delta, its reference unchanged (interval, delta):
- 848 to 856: 0.4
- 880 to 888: 0.2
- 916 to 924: -0.4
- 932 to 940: -0.2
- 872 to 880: 0.1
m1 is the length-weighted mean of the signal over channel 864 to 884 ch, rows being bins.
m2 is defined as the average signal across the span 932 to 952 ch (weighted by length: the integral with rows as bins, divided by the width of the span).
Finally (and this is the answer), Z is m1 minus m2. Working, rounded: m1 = 2.66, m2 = 2.98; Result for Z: -0.3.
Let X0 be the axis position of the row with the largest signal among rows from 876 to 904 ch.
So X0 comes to 898 ch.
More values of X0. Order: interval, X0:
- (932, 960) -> 958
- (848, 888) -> 878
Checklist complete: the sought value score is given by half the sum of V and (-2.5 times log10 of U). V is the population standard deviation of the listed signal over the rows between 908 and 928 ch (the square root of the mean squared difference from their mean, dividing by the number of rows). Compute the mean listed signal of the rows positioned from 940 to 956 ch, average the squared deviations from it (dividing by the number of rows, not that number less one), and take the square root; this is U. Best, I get 0.62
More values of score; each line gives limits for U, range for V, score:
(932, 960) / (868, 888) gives 0.48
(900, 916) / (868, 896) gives 1.00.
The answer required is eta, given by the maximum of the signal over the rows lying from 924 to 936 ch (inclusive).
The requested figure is 2.864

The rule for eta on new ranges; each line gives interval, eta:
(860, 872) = 2.66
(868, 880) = 2.718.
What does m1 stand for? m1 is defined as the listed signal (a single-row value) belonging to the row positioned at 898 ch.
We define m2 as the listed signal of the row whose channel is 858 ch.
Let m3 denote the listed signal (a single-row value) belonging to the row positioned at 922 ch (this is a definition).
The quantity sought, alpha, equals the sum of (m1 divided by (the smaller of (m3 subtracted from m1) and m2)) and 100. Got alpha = 76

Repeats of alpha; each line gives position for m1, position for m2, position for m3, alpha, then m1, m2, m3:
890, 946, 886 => 129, 2.748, 3.049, 2.653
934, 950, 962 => 97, 2.864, 3.42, 3.84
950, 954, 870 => 104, 3.42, 3.751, 2.58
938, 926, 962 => 97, 2.854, 2.636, 3.84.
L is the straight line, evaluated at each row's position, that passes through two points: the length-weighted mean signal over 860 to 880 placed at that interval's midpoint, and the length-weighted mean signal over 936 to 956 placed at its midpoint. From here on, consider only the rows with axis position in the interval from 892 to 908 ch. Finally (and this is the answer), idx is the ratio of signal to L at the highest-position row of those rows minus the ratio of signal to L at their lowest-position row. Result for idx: 0.08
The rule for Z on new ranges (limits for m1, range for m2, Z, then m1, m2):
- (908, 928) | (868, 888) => 0.3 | 3.00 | 2.66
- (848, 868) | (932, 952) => -0.5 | 2.47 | 2.98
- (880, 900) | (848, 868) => 0.3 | 2.72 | 2.47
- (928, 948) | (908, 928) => -0.2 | 2.81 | 3.00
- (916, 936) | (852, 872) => 0.3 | 2.81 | 2.46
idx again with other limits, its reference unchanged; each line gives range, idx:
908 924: -0.13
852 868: 0.08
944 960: 0.23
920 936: -0.05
